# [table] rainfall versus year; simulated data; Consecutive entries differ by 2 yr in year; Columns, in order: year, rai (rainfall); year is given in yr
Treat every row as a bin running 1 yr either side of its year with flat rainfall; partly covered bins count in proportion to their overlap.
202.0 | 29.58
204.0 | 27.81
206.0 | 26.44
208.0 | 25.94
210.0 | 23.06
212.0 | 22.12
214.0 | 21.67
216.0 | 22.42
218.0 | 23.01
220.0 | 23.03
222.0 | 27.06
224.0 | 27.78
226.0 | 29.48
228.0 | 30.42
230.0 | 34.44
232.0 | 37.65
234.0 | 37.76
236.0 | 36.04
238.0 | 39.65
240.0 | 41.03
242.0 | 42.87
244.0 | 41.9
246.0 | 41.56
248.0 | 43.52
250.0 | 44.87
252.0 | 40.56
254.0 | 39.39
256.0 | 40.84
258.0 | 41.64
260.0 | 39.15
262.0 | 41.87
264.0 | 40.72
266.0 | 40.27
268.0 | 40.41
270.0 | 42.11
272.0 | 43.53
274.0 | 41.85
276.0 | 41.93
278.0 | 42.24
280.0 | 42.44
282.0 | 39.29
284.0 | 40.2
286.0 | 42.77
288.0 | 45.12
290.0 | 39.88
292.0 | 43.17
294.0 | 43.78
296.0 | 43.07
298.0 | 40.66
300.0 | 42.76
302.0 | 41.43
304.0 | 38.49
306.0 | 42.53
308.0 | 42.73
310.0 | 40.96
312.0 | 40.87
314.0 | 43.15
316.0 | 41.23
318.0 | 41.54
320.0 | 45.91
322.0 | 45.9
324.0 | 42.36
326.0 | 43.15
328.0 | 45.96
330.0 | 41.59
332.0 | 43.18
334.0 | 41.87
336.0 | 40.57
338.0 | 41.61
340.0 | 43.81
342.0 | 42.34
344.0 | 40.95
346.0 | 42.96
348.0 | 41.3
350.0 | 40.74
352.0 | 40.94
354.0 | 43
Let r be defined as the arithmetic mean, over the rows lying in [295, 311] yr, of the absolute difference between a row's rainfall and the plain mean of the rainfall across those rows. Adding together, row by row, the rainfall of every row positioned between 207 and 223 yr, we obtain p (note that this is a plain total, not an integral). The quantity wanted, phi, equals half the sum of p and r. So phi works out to 95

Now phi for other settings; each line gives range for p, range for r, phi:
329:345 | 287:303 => 169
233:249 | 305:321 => 163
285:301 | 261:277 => 171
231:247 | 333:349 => 160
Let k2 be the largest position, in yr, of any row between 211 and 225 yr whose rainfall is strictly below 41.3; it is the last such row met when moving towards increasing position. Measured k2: 224.0 yr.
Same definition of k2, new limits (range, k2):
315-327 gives 316.0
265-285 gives 284.0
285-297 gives 290.0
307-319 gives 316.0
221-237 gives 236.0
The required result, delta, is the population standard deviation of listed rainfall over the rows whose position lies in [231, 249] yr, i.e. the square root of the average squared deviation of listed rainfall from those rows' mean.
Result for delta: 2.4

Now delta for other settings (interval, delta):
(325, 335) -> 1.5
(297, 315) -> 1.4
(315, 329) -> 2.0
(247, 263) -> 1.8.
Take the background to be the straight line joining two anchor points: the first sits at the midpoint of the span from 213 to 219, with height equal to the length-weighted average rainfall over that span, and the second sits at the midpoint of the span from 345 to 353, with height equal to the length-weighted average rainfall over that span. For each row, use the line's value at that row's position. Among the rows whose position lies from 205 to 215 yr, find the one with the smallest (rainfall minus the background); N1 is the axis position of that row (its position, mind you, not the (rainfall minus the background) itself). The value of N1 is 214.0 yr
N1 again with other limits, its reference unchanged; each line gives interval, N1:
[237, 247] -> 238.0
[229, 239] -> 230.0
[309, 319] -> 316.0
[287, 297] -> 290.0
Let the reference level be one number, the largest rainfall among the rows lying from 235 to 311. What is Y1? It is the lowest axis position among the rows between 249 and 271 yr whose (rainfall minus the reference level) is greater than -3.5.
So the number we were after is 250.0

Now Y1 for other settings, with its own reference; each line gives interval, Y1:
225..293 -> 242.0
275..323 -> 276.0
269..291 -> 270.0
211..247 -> 242.0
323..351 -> 324.0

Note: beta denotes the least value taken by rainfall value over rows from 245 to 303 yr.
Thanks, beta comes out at 39.15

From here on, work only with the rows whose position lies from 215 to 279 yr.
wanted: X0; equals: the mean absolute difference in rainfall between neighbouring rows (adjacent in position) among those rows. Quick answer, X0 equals 1.6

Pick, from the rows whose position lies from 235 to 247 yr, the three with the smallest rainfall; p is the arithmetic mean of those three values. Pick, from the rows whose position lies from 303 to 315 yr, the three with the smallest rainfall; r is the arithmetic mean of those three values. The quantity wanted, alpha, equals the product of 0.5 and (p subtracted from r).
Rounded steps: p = 38.9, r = 40.1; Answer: 0.6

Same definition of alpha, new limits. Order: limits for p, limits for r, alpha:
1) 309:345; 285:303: -0.1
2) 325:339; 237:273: -0.9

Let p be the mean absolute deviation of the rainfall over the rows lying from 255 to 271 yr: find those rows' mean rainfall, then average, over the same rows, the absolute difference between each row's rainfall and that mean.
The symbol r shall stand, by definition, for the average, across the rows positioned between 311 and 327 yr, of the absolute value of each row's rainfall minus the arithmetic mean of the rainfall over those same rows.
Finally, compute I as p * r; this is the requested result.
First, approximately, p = 0.7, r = 1.5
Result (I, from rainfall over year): 1.1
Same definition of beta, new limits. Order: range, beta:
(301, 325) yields 38.49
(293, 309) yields 38.49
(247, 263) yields 39.15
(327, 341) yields 40.57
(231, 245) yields 36.04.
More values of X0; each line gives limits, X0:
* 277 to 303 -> 2.1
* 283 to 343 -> 2.0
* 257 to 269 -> 1.4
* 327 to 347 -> 1.9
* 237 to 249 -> 1.3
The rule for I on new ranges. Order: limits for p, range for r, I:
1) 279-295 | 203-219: 3.4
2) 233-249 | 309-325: 3.4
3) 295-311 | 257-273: 1.3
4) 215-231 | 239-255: 4.5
